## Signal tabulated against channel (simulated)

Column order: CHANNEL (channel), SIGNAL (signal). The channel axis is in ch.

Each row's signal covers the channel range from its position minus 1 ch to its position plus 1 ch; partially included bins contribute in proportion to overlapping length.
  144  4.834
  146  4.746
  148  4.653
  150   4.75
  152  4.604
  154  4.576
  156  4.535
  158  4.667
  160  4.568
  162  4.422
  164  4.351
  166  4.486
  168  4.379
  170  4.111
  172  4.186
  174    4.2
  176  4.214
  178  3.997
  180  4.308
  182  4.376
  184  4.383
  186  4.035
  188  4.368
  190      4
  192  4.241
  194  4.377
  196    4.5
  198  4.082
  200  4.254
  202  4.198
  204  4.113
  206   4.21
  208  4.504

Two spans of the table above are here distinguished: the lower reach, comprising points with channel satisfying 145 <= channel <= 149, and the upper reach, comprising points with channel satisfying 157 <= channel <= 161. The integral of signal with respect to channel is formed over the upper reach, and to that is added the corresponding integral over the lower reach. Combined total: 37.3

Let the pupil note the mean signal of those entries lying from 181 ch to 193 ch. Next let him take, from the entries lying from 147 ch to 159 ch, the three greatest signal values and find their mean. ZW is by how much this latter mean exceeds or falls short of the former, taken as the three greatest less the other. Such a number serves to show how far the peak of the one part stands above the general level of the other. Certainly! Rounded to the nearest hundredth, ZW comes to 0.46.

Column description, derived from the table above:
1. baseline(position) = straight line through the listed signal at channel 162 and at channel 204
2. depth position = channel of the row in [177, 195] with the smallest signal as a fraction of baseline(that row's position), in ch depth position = 178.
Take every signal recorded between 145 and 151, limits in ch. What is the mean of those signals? 4.72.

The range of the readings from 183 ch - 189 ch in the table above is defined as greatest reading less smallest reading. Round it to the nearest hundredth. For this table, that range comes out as 0.35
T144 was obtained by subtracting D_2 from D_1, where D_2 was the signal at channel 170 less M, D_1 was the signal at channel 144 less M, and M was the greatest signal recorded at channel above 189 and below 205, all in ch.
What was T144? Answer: 0.7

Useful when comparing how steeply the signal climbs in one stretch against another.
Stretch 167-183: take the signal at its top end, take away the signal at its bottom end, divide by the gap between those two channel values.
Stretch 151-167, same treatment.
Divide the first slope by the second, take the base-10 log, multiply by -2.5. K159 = 4.0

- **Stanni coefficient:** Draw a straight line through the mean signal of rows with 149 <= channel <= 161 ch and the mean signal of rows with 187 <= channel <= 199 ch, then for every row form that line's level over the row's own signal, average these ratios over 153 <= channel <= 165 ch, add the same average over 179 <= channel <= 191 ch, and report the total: 2.04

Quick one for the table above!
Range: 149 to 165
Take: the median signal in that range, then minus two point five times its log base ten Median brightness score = -1.65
